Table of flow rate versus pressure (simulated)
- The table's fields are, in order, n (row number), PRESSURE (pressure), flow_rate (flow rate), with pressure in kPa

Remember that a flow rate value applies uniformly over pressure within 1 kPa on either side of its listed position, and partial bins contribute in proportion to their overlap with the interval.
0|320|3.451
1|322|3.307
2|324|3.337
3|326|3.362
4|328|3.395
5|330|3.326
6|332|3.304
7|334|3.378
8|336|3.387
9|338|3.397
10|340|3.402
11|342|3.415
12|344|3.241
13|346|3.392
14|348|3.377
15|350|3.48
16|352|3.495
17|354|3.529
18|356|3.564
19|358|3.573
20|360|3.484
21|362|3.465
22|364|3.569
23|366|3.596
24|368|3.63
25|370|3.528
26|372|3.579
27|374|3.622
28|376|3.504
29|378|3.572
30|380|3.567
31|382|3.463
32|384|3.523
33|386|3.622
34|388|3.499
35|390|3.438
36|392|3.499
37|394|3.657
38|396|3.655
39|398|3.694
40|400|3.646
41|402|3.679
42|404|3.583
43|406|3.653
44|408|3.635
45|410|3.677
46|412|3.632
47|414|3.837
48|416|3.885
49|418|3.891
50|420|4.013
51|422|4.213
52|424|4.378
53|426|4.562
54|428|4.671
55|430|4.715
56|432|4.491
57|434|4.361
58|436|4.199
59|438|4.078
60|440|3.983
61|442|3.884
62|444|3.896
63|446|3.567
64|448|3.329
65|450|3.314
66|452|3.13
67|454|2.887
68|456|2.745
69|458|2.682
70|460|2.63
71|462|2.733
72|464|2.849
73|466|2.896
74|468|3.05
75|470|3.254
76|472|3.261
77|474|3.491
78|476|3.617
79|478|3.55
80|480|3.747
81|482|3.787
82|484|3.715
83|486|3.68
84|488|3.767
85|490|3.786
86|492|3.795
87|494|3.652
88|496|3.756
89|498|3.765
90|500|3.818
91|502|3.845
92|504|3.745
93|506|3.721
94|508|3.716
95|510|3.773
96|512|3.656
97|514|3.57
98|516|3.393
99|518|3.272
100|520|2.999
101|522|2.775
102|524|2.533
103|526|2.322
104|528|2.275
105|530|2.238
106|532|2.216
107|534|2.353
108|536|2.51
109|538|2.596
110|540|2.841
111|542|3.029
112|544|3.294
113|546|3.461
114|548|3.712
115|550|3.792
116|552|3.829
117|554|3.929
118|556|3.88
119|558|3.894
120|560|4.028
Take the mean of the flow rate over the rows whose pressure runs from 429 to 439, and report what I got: 4.4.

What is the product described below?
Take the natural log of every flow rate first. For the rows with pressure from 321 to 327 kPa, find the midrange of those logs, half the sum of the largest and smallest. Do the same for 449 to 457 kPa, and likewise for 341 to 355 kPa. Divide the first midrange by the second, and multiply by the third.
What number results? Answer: 1.33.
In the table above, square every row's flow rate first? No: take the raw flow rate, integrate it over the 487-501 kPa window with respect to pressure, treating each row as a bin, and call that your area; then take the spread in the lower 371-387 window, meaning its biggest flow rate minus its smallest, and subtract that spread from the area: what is 52.5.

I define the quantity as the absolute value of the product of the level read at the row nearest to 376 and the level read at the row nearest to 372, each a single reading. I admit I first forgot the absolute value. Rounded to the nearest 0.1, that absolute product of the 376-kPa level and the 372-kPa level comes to 12.5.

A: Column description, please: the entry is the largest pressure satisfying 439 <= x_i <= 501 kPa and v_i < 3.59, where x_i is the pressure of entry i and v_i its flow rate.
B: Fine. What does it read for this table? 478 kPa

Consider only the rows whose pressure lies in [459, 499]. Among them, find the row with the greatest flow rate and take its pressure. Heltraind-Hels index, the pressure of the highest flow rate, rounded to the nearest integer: 492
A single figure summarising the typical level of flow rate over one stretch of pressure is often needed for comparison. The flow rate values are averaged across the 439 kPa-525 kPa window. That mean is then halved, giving 1.71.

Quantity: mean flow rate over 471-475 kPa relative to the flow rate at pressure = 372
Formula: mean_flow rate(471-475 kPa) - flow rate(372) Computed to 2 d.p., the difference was -0.20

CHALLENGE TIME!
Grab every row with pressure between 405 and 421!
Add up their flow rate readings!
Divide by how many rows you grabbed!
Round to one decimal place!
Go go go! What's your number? 3.8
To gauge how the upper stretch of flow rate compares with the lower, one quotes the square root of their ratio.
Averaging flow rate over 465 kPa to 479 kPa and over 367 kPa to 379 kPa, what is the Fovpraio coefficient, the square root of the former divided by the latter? 0.96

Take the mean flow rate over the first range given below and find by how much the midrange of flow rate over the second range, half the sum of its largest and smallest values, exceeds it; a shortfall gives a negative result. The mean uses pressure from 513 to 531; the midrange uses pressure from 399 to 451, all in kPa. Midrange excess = 1.2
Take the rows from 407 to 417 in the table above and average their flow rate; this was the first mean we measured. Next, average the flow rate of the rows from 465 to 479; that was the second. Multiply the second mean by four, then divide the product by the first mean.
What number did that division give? 3.54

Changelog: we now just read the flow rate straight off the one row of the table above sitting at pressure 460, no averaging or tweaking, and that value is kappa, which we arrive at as 2.63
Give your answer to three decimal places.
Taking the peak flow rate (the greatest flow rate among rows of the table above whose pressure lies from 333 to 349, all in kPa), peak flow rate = 3.415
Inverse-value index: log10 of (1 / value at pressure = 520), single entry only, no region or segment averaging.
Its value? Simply -0.477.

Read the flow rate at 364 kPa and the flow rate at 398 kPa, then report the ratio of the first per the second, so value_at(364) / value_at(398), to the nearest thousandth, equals 0.966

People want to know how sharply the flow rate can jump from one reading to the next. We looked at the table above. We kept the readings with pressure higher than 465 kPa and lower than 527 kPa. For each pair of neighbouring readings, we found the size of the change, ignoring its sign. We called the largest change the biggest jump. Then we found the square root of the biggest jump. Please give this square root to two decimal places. 0.52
